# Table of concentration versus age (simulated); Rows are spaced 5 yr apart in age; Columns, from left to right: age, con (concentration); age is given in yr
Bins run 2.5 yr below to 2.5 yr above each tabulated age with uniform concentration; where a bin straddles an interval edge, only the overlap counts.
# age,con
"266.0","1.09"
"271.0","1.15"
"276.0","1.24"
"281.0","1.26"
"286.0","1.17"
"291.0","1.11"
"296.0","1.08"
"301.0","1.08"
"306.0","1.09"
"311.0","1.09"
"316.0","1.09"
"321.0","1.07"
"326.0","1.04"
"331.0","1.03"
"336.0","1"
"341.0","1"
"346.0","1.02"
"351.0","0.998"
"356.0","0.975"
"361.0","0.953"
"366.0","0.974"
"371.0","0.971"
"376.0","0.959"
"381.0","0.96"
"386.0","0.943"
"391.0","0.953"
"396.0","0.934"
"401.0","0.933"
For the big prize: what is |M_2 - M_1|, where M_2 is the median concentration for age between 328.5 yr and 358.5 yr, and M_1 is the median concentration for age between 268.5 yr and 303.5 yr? 0.15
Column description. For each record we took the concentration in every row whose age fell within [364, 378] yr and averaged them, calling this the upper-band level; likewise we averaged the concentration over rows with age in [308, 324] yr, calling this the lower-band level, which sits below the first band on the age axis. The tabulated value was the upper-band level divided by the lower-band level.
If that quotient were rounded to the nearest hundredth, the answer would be 0.89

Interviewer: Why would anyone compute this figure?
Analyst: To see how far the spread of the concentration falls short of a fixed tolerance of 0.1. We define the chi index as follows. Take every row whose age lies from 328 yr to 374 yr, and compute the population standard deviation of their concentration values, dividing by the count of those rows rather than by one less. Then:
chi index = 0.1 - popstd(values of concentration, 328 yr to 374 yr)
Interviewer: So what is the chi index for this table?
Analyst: 0.077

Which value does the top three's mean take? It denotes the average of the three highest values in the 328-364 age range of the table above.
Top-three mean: 1.02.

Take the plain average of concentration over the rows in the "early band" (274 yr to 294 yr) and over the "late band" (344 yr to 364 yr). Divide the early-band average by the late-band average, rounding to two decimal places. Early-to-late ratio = 1.21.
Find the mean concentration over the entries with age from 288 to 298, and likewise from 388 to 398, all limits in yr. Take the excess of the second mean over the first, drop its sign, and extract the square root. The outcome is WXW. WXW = 0.39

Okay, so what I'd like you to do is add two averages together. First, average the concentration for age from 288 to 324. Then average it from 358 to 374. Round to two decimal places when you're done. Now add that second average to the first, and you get 2.05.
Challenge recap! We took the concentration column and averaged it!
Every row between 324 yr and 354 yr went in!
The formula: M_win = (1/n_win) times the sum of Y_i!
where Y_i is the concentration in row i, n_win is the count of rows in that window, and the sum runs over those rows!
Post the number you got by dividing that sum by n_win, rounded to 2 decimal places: 1.01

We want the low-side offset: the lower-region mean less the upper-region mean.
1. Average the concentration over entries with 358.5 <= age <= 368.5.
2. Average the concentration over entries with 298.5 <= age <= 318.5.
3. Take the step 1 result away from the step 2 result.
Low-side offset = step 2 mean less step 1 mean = 0.12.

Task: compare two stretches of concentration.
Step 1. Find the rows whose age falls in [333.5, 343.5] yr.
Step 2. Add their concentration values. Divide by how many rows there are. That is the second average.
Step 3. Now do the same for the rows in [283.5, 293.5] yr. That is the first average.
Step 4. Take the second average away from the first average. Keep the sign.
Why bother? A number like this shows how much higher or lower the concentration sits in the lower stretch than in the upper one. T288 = 0.140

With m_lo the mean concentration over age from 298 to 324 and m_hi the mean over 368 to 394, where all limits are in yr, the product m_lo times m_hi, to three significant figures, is 1.04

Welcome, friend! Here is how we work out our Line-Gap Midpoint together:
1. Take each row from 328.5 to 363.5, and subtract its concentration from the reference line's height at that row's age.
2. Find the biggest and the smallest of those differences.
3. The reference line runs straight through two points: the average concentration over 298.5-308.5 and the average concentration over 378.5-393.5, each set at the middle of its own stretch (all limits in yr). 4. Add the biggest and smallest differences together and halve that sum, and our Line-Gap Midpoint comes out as 0.018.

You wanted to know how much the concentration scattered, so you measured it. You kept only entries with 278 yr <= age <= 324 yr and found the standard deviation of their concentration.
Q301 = 0.06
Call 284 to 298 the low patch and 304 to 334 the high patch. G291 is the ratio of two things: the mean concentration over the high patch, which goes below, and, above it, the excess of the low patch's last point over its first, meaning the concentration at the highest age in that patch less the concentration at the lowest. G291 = -0.08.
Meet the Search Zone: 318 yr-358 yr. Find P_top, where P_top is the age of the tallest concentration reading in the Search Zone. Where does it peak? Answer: 321.0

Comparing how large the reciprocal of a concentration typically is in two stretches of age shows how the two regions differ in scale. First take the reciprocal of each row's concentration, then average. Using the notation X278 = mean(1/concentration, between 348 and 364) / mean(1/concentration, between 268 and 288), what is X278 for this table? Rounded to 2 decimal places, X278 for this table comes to 1.23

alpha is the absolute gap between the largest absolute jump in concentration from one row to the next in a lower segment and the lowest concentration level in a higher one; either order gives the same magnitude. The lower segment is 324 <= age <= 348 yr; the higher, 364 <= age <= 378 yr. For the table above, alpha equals 0.929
